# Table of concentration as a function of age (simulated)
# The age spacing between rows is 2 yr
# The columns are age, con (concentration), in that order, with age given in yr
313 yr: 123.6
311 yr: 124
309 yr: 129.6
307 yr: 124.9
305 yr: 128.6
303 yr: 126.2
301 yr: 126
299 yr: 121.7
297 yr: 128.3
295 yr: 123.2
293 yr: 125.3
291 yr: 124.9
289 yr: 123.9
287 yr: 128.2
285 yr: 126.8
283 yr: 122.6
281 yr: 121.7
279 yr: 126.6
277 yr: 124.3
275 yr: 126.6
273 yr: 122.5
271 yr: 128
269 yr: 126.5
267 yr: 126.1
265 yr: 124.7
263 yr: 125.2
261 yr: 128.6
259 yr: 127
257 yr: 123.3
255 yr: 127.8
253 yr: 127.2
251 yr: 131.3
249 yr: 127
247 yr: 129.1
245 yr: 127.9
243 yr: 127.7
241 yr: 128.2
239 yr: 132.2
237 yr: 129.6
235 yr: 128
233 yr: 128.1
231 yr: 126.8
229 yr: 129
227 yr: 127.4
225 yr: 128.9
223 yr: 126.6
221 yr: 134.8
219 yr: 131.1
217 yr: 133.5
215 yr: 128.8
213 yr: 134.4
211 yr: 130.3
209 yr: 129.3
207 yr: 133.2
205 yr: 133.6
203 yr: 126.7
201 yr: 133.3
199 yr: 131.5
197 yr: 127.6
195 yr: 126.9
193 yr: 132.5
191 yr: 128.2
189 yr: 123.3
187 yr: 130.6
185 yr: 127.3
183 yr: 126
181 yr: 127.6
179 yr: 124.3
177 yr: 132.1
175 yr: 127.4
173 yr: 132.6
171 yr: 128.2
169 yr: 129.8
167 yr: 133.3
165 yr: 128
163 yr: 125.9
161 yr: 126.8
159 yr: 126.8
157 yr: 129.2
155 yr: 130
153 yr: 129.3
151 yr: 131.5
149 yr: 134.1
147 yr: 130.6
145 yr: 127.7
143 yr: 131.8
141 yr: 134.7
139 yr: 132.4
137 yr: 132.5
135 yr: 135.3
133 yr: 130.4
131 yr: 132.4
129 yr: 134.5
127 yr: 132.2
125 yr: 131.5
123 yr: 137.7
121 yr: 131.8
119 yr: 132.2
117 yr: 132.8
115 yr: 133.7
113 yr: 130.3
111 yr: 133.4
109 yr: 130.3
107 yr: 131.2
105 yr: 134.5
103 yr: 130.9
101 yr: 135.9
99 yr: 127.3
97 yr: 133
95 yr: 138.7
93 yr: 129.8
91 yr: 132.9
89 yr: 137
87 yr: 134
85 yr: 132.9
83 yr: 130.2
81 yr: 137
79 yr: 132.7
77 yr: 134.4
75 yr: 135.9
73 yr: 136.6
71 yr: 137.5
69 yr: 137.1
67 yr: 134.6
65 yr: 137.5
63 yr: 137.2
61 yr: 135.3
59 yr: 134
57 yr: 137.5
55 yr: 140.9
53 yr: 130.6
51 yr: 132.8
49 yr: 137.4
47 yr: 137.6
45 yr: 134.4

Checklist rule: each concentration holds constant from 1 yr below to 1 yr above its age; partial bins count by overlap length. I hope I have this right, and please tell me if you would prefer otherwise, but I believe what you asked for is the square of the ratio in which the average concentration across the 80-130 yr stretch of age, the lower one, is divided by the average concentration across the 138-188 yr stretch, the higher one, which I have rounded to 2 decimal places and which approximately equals 1.05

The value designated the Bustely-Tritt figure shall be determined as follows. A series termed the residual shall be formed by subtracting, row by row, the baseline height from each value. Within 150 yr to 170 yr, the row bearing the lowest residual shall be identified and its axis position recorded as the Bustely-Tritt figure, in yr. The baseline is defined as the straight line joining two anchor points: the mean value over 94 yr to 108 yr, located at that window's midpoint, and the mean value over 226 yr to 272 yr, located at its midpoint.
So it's 163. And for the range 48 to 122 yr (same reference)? 99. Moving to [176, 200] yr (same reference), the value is 189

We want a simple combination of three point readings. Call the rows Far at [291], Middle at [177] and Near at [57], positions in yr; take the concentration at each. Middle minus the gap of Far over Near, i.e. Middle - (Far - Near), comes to 145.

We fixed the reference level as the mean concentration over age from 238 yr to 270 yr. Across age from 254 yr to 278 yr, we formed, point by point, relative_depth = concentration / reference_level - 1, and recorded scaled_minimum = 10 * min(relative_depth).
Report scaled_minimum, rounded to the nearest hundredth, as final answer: -0.39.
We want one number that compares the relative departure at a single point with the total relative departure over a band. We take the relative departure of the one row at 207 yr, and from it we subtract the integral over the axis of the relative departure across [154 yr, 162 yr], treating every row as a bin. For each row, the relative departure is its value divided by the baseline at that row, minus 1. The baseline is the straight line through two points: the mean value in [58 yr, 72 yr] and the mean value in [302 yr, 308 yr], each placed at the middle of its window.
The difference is 0.28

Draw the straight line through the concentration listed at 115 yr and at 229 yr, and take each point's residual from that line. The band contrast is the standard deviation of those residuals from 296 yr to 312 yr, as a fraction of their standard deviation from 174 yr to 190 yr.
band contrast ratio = 0.92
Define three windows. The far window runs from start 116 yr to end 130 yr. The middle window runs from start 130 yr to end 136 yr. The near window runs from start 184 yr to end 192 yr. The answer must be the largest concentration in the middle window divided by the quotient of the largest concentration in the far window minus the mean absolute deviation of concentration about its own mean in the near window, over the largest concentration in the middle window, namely 135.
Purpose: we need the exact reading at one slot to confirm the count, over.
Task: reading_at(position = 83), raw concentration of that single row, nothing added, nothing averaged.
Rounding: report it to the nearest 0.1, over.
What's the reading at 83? 130.2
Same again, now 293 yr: 125.3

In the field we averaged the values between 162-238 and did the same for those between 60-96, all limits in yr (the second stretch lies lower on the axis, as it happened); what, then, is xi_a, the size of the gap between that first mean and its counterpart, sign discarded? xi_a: 5.7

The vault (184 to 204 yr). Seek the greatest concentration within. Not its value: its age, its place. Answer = 201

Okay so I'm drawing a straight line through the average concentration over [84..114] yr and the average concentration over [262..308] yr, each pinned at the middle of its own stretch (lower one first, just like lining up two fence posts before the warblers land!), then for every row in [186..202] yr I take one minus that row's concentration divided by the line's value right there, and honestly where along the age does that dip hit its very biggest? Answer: 189 yr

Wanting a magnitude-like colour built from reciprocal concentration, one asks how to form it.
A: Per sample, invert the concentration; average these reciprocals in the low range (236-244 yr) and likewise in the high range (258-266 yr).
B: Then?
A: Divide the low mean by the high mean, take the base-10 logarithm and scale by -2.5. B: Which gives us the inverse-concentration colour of 0.03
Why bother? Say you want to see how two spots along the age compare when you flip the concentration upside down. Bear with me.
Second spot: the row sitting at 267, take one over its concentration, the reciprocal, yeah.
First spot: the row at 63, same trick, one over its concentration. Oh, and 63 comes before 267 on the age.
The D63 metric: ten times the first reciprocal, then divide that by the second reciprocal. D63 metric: 9.2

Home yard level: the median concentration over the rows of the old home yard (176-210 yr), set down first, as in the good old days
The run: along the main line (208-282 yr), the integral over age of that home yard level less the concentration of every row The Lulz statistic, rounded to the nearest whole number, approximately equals 15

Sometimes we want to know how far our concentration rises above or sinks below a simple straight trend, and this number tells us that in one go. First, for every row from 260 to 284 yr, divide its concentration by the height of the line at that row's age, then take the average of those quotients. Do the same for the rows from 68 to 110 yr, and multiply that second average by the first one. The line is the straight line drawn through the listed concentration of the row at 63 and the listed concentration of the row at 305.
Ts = 0.948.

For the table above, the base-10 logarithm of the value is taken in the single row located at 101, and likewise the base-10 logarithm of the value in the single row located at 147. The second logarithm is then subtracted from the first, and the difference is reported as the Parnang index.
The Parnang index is 0.017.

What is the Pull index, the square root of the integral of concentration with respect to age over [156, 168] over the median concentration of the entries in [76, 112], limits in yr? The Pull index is 3.4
